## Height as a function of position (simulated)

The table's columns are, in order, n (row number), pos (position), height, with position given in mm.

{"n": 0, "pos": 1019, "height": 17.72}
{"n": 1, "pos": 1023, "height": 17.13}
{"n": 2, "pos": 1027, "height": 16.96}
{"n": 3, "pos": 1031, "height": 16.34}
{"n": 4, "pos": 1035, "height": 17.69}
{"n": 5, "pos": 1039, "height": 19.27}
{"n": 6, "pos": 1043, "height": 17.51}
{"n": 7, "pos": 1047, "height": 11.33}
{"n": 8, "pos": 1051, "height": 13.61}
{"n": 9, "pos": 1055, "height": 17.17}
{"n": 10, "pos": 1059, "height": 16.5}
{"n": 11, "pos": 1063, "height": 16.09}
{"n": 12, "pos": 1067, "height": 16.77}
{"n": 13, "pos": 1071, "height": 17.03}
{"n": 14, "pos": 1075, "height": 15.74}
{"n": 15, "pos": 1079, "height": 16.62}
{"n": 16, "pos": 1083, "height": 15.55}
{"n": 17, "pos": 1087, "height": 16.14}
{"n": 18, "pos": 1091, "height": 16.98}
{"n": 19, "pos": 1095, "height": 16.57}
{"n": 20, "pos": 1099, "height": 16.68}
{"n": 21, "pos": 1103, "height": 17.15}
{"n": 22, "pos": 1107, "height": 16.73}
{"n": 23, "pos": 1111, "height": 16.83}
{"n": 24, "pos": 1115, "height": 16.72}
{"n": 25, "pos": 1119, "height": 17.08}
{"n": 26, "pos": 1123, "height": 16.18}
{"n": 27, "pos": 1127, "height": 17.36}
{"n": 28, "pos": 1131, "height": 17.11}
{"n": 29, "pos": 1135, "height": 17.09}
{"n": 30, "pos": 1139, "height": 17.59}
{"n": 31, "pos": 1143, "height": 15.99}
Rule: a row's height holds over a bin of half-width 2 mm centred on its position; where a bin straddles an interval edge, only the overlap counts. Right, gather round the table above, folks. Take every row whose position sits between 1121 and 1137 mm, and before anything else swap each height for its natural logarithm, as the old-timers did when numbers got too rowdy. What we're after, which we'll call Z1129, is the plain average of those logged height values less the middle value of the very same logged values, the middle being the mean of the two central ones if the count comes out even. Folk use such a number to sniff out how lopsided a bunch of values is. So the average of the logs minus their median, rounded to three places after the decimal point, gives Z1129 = -0.010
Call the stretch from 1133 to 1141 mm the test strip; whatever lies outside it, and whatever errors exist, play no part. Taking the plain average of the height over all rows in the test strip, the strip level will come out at 17.3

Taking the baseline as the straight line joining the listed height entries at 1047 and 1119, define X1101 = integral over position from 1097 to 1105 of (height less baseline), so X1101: 10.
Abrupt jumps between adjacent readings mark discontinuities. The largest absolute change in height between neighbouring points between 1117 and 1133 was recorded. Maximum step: 1.2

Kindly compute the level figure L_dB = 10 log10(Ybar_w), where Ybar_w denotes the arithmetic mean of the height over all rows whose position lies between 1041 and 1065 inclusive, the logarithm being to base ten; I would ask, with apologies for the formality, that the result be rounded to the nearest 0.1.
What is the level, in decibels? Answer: 11.9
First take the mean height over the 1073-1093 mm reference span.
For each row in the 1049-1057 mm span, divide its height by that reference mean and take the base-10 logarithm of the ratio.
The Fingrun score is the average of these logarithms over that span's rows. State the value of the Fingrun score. -0.025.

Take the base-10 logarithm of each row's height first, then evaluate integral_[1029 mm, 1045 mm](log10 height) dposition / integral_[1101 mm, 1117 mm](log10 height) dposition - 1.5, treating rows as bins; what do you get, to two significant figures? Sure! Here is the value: -0.48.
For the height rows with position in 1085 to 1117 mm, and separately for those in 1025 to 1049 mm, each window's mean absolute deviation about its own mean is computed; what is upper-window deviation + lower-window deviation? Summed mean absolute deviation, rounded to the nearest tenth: 2.0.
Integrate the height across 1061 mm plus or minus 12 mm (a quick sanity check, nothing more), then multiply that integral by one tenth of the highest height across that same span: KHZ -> 667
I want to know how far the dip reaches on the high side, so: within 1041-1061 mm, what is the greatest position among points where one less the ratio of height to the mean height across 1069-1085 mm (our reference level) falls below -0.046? 1055 mm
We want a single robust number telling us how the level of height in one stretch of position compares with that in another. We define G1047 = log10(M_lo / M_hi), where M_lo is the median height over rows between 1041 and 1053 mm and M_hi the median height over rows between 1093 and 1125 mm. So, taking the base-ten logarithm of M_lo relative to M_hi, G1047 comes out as -0.090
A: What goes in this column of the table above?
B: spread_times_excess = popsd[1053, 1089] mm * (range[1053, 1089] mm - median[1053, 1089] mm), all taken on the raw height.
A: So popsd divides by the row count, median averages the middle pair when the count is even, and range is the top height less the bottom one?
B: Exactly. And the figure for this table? -7.9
